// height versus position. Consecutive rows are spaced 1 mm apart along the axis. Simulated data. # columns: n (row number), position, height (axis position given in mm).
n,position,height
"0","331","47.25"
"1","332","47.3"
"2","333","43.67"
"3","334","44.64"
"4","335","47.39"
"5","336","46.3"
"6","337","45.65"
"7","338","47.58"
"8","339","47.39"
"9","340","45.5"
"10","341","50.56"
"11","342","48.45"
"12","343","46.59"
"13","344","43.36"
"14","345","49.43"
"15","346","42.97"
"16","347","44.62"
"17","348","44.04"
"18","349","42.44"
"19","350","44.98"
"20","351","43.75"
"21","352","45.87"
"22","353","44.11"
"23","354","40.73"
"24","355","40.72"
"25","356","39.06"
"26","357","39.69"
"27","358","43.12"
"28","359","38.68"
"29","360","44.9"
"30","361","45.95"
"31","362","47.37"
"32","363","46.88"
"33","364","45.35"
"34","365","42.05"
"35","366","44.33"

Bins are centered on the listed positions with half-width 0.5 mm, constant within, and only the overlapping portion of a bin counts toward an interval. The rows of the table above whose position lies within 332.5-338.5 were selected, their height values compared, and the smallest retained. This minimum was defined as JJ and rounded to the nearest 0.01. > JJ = 43.67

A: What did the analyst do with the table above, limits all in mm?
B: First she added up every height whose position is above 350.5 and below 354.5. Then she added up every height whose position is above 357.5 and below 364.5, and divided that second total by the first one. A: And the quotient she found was 1.8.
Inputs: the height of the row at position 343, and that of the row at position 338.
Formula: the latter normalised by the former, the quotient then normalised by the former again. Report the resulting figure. 0.022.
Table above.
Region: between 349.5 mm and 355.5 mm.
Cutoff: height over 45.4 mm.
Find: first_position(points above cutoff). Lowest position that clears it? 352 mm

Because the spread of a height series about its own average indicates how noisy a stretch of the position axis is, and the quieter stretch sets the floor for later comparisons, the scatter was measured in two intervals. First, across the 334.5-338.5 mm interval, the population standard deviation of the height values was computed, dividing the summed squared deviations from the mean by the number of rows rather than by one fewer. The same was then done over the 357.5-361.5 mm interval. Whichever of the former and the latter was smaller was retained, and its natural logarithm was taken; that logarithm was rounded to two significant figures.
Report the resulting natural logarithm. -0.23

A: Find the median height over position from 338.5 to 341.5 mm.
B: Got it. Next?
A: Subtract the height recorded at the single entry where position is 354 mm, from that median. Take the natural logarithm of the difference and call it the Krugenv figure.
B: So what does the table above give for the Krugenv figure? 1.9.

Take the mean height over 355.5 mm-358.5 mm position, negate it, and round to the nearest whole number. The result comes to -41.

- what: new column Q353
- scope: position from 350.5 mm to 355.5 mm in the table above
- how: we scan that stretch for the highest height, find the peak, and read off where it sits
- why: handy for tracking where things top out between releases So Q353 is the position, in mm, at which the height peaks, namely 352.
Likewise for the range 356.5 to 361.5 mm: 361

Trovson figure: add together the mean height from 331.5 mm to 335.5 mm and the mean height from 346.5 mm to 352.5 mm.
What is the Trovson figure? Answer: 90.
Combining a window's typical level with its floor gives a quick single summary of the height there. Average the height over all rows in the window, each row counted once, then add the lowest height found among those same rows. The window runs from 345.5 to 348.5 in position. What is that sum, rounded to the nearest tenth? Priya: 86.8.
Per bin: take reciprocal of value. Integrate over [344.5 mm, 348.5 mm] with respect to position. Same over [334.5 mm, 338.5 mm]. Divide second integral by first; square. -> 0.93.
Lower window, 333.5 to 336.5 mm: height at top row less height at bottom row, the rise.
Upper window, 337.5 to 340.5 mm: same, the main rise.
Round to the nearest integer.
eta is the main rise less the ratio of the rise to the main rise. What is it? -1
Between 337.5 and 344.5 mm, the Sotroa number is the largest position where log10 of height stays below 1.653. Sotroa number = 344 mm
